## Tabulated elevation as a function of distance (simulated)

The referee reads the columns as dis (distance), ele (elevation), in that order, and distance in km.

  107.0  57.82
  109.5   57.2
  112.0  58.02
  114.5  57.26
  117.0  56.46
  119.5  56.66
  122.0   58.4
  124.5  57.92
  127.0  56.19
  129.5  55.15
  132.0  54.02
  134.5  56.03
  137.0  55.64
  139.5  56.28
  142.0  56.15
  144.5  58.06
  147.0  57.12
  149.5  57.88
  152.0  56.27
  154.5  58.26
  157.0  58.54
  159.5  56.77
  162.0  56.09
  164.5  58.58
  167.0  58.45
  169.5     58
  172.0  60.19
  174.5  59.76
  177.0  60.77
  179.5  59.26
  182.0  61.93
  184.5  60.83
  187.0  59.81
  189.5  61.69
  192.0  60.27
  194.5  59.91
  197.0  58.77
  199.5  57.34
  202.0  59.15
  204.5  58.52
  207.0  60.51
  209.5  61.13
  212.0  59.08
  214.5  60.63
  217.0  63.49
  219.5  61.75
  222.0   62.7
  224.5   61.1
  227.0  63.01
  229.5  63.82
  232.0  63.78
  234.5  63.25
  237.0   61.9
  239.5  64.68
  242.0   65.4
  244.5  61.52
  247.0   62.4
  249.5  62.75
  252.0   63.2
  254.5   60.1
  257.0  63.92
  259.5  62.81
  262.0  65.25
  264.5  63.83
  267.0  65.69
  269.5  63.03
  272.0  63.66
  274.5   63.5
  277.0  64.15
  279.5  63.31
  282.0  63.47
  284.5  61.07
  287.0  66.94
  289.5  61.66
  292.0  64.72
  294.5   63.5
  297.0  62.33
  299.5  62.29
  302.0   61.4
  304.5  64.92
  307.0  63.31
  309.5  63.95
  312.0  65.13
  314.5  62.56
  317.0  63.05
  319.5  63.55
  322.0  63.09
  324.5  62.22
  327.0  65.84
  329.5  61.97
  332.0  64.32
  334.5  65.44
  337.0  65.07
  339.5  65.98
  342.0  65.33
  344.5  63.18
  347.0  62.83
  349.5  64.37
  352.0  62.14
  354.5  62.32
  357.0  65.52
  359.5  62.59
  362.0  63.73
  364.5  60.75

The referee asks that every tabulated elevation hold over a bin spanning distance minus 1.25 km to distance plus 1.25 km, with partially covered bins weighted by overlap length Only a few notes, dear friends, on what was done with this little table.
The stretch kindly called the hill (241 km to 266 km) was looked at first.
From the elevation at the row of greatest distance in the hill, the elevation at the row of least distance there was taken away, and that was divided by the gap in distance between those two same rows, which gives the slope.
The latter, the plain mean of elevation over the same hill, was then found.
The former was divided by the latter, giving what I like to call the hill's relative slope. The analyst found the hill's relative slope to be -0.0011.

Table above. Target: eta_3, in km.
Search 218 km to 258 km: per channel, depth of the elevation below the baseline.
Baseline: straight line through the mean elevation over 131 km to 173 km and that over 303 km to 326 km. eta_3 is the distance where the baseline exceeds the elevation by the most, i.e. 254.5 km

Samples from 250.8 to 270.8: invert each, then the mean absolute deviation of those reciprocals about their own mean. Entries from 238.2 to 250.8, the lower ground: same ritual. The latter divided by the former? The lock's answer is 1.1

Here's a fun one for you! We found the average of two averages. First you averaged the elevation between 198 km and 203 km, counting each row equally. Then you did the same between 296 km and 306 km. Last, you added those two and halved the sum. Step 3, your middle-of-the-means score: 60.5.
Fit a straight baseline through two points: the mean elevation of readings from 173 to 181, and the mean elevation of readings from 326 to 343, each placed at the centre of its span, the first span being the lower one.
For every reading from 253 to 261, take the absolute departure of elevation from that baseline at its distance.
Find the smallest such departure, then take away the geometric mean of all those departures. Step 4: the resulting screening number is -0.70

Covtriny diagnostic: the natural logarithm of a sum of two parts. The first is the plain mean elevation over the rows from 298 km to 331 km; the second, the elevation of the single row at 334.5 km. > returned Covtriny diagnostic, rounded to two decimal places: 4.86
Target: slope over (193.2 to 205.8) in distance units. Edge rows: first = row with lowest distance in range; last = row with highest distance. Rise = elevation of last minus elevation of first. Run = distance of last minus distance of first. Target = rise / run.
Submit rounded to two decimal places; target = -0.14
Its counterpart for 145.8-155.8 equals 0.15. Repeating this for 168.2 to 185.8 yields 0.19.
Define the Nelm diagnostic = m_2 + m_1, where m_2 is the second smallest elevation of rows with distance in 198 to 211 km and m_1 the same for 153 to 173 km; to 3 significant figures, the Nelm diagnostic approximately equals 115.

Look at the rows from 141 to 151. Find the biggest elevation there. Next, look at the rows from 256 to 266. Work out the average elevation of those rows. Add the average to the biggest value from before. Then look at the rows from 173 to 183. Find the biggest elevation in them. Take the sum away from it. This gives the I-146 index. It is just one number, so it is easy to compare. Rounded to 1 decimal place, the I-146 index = -60.1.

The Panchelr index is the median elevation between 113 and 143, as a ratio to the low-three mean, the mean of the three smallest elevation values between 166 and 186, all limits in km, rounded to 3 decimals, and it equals 0.960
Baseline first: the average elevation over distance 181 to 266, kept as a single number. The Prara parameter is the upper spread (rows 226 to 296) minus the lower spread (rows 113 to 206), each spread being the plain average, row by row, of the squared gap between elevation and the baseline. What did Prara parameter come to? -12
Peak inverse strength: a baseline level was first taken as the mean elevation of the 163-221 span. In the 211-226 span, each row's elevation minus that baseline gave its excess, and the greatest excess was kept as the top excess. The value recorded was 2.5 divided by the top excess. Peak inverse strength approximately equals 0.71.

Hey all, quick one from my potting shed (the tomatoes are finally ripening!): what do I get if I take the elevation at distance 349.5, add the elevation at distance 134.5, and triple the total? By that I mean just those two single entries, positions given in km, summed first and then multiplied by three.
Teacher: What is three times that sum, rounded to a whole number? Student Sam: 361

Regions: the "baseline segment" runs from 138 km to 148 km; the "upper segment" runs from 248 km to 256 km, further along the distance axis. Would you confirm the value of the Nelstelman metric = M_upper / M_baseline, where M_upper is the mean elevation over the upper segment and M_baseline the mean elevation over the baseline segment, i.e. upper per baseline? 1.09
